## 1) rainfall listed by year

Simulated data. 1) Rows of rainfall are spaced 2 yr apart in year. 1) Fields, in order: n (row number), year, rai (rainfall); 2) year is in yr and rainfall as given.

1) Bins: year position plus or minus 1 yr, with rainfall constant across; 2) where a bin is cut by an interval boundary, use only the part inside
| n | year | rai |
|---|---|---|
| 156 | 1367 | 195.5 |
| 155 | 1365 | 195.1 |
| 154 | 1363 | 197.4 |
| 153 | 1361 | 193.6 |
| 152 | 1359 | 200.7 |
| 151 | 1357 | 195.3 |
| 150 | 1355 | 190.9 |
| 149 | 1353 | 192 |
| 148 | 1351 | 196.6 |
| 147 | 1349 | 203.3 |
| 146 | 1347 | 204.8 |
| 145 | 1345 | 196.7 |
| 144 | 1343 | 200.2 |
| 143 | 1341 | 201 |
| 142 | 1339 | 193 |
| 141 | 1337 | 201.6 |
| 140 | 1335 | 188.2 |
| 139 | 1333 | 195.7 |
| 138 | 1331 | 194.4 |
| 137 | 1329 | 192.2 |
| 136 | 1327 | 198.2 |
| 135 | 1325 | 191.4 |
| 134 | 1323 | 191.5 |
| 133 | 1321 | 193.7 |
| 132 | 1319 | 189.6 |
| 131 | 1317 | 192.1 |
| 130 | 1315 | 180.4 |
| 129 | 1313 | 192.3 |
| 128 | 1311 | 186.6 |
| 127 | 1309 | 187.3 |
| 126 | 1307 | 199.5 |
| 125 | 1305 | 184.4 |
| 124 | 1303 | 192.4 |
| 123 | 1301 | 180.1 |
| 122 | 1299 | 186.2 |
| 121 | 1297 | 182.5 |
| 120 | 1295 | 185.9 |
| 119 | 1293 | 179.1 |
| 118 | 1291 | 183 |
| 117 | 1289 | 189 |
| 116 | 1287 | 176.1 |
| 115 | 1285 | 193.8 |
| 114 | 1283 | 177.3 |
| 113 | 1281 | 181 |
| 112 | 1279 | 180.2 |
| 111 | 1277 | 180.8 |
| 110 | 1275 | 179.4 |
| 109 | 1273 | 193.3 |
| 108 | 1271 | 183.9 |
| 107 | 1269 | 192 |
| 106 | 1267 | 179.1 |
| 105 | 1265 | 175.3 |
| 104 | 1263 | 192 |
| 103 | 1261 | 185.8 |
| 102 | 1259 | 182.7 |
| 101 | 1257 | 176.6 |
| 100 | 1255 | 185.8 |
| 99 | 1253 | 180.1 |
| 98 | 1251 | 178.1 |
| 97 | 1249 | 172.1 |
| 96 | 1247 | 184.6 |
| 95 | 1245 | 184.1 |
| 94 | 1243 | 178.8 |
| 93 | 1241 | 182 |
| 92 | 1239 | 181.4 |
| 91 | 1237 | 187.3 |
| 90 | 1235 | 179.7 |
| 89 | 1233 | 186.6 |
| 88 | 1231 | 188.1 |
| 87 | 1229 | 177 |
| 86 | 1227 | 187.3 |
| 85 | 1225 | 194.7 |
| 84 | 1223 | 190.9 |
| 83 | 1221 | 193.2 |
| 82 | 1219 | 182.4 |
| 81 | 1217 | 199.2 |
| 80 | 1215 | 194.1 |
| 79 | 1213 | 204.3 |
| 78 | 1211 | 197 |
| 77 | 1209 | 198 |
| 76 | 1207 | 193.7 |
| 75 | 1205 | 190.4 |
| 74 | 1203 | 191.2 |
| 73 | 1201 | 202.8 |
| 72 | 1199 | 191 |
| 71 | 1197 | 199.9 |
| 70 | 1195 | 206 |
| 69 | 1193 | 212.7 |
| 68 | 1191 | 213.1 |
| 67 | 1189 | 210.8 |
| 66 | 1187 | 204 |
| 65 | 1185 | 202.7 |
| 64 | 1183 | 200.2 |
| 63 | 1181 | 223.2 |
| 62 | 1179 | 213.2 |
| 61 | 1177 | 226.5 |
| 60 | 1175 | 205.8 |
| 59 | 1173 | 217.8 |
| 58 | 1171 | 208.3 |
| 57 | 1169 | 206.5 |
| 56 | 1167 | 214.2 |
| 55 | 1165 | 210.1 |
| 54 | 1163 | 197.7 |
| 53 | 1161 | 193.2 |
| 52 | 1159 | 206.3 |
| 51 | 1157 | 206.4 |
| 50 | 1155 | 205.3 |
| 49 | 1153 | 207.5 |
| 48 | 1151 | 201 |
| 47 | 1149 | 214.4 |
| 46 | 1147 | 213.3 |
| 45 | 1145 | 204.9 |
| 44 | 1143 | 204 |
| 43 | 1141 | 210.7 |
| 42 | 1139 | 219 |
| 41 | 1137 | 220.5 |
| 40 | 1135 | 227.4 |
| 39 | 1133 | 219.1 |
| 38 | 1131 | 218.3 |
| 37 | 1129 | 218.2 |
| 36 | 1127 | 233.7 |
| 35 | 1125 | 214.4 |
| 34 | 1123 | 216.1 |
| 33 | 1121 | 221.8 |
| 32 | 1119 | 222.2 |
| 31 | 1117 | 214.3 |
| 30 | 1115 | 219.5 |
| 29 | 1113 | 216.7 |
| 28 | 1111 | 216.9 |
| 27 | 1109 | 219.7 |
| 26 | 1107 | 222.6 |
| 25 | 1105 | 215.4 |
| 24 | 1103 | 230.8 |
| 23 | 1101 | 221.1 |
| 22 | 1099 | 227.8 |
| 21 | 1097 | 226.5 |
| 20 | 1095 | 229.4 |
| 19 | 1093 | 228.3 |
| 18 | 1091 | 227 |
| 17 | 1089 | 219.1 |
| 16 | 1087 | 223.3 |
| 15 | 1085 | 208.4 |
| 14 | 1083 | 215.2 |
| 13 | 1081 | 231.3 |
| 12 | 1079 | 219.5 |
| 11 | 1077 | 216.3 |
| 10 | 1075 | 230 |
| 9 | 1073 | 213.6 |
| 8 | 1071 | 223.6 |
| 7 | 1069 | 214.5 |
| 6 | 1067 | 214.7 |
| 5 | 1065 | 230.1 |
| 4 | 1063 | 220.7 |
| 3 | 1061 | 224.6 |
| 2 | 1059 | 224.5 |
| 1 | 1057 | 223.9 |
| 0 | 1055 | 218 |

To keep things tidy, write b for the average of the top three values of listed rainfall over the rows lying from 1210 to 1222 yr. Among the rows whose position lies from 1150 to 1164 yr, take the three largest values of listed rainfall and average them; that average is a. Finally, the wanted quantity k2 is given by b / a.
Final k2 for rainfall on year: 0.97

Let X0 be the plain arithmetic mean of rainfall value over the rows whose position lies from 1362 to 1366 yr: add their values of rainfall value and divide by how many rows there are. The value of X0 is 196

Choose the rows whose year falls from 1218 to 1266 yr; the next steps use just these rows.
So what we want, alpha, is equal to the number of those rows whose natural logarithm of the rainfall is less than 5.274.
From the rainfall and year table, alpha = 24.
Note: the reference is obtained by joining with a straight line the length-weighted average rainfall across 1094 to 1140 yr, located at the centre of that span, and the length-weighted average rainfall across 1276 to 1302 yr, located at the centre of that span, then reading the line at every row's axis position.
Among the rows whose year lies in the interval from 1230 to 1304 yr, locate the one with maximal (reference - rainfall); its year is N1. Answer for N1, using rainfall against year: 1249 yr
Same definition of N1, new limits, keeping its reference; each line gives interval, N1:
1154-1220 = 1161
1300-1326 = 1301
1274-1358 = 1287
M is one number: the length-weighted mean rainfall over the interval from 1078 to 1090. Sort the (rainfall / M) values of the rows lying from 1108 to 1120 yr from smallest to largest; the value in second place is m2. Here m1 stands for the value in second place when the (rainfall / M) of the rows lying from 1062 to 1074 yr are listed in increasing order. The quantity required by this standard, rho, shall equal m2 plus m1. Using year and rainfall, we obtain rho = 1.96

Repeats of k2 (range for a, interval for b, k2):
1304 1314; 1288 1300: 0.97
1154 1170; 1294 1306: 0.89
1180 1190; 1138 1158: 1.01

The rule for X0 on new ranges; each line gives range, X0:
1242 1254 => 180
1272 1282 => 183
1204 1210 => 194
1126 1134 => 222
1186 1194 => 210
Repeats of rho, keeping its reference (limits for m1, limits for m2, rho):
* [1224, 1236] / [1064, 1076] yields 1.80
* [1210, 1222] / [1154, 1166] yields 1.78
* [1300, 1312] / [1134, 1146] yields 1.77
